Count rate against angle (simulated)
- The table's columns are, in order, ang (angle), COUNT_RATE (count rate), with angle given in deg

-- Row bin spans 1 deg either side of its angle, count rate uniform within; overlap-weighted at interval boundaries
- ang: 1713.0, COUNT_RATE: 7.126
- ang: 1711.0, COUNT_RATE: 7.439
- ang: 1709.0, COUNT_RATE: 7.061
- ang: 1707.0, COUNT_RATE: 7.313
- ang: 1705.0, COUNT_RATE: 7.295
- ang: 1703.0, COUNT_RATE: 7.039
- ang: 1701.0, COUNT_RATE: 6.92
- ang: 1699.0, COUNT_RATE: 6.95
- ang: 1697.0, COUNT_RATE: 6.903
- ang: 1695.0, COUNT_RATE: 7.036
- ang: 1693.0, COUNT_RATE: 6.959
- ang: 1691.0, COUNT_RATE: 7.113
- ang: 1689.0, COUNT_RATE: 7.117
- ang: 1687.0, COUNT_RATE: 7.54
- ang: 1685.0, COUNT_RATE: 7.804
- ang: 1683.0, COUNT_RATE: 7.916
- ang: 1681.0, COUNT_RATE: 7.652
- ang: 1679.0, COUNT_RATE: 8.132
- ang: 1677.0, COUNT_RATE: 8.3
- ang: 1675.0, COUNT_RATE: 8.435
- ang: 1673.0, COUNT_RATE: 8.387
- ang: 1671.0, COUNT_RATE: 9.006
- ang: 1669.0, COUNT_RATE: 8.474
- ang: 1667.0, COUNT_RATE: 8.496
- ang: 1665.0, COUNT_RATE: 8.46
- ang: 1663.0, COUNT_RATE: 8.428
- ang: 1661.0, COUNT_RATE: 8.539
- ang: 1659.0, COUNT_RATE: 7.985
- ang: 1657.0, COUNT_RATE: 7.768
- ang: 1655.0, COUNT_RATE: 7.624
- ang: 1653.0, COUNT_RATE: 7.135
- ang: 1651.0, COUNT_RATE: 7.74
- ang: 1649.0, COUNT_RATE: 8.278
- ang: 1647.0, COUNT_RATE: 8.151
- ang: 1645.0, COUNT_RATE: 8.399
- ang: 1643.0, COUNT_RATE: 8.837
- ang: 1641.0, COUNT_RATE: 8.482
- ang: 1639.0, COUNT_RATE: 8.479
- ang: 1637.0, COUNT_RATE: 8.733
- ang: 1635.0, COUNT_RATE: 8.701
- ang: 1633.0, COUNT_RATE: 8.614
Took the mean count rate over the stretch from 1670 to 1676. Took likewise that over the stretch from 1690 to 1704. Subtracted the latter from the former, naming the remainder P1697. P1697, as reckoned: 1.62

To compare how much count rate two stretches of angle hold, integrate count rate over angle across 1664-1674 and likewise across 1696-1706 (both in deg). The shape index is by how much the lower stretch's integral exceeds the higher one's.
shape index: 15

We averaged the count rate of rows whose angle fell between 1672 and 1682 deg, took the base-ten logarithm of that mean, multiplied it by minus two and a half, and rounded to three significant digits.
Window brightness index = -2.28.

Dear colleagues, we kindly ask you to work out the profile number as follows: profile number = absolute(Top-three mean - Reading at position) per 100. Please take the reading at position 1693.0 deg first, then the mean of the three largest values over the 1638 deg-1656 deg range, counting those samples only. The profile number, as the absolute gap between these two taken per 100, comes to 0.016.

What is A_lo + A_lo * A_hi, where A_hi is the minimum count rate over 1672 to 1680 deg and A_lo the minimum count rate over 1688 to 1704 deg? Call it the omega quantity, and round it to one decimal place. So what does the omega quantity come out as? 63.0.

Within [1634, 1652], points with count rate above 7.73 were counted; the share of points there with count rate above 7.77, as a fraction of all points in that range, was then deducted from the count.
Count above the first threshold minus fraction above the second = 8.1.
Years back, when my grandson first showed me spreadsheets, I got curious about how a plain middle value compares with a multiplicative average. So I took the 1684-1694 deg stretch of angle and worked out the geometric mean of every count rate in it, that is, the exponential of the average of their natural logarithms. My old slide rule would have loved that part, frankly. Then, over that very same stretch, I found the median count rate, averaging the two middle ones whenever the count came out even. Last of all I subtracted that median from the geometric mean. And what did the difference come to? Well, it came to 0.18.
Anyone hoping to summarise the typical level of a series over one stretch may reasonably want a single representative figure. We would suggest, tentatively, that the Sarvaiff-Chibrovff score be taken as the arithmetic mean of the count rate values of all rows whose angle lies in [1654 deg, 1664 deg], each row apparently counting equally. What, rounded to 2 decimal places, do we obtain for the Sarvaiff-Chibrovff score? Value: 8.07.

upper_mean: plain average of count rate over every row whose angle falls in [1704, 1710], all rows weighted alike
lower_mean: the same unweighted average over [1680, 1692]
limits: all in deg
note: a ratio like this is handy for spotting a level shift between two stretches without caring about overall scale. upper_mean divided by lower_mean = 0.96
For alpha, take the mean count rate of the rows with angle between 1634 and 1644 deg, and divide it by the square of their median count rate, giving 0.114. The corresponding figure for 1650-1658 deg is 0.128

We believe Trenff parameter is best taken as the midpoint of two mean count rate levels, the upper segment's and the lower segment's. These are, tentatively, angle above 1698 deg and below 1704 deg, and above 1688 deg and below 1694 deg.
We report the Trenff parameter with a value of 7.02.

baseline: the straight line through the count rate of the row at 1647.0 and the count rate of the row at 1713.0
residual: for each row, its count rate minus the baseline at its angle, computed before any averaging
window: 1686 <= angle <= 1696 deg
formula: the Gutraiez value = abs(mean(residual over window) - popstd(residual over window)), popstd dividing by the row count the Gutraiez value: 0.48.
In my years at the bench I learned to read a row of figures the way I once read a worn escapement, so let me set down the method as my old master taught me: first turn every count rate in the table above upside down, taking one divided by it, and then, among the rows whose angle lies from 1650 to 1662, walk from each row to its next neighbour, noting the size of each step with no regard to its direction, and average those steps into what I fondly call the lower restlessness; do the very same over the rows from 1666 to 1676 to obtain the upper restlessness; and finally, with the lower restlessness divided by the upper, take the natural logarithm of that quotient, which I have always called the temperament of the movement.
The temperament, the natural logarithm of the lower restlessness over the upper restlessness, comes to 0.52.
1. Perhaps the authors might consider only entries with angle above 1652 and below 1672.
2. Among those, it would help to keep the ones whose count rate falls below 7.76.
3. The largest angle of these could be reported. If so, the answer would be 1655.0 deg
